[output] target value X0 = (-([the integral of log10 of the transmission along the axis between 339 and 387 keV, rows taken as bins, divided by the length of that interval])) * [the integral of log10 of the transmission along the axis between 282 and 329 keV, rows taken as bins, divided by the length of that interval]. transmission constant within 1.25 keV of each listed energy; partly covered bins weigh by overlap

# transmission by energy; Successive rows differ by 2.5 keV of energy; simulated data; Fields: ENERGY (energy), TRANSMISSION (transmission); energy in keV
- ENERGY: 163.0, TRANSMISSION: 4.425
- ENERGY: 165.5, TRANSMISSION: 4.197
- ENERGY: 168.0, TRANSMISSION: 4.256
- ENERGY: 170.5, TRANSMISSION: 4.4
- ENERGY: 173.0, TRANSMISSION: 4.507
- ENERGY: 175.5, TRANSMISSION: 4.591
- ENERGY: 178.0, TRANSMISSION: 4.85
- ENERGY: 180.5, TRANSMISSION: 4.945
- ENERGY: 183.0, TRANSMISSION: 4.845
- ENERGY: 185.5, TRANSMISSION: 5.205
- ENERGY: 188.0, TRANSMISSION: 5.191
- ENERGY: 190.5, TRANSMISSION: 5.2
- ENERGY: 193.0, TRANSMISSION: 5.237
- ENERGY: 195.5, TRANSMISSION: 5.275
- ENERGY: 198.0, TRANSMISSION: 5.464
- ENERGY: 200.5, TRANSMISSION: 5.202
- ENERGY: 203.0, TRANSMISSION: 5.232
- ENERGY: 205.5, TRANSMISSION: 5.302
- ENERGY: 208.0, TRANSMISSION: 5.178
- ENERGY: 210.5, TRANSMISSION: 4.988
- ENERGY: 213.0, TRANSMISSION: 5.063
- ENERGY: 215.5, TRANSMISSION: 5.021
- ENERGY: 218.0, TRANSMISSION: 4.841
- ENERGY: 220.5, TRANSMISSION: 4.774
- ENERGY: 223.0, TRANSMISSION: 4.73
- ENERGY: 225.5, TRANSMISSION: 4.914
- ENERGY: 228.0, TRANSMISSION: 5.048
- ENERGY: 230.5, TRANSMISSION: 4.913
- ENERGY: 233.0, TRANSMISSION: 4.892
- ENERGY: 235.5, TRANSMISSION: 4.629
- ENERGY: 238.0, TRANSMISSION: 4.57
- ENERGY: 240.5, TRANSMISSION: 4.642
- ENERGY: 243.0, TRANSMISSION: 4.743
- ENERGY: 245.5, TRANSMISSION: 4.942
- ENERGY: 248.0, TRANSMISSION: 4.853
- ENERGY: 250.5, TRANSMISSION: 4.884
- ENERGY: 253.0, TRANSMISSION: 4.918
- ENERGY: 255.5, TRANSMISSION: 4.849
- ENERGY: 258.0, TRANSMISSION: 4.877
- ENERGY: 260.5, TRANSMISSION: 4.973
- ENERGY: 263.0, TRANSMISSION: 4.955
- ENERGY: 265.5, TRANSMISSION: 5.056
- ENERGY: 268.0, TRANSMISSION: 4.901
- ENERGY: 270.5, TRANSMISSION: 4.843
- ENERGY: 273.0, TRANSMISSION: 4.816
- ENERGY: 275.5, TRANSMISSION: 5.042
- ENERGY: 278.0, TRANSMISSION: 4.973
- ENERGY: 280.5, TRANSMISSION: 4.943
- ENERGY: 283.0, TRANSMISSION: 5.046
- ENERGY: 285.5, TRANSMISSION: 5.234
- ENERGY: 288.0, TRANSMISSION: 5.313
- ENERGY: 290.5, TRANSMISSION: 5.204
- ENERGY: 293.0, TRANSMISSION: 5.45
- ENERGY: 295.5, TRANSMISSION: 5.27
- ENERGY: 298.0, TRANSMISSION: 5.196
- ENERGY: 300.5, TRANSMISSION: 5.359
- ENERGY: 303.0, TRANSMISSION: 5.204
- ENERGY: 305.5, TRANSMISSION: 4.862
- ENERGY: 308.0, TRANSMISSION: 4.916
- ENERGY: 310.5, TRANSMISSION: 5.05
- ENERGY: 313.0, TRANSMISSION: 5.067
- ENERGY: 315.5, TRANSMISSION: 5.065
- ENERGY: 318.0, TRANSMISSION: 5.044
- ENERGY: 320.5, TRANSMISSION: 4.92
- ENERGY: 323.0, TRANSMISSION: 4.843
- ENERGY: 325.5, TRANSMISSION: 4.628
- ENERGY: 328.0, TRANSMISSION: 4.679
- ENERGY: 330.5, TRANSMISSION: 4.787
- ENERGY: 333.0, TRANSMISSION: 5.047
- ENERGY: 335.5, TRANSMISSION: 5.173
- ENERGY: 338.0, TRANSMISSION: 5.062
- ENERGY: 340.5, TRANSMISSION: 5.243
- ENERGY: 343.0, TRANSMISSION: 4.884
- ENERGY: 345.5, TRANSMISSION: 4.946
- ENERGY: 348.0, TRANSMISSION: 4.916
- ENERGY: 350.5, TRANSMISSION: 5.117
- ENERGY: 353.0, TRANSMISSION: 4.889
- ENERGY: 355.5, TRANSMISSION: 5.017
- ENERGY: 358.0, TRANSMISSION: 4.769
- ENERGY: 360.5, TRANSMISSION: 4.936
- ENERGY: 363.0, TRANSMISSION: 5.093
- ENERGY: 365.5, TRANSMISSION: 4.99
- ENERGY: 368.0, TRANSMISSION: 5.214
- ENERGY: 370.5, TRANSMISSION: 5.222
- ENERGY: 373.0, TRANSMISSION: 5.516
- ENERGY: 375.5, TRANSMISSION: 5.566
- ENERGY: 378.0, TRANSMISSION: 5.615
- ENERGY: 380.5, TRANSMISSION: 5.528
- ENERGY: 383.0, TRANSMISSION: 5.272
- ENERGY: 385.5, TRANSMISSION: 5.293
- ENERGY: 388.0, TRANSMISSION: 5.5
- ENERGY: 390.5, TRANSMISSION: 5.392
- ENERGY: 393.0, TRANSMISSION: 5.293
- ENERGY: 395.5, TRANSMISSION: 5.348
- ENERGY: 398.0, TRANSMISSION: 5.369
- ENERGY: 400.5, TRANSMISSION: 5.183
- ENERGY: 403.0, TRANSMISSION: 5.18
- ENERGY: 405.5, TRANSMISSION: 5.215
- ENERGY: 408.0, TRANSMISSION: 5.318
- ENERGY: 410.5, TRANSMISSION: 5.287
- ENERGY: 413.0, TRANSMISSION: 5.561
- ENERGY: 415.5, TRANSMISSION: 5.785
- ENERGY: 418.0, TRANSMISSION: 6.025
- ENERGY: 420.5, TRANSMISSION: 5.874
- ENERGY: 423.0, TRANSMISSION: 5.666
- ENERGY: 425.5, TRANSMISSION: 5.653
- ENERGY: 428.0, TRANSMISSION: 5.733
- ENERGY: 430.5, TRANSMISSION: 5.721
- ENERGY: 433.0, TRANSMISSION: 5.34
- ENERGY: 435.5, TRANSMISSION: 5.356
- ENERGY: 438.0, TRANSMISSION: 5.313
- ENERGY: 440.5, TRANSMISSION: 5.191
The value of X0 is -0.502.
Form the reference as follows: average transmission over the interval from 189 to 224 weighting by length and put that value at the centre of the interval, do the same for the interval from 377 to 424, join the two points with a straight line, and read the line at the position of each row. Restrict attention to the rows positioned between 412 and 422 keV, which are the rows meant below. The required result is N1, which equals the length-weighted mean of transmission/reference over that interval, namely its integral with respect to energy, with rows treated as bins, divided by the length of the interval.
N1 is 1.06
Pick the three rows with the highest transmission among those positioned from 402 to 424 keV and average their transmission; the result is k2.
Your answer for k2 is 5.89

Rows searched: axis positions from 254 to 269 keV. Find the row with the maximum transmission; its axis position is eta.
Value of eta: 265.5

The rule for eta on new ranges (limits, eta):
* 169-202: 198.0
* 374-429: 418.0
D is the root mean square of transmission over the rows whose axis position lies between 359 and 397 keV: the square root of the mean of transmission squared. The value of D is 5.32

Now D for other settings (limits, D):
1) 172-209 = 5.09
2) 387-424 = 5.47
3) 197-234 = 5.04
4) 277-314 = 5.14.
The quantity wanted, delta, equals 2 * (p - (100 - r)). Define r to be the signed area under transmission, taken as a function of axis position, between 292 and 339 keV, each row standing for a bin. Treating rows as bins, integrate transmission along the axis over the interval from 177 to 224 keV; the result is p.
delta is 751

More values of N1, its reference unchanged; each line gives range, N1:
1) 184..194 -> 1.02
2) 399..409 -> 0.96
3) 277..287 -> 0.96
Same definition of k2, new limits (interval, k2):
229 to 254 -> 4.92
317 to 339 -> 5.09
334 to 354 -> 5.18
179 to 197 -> 5.24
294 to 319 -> 5.28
